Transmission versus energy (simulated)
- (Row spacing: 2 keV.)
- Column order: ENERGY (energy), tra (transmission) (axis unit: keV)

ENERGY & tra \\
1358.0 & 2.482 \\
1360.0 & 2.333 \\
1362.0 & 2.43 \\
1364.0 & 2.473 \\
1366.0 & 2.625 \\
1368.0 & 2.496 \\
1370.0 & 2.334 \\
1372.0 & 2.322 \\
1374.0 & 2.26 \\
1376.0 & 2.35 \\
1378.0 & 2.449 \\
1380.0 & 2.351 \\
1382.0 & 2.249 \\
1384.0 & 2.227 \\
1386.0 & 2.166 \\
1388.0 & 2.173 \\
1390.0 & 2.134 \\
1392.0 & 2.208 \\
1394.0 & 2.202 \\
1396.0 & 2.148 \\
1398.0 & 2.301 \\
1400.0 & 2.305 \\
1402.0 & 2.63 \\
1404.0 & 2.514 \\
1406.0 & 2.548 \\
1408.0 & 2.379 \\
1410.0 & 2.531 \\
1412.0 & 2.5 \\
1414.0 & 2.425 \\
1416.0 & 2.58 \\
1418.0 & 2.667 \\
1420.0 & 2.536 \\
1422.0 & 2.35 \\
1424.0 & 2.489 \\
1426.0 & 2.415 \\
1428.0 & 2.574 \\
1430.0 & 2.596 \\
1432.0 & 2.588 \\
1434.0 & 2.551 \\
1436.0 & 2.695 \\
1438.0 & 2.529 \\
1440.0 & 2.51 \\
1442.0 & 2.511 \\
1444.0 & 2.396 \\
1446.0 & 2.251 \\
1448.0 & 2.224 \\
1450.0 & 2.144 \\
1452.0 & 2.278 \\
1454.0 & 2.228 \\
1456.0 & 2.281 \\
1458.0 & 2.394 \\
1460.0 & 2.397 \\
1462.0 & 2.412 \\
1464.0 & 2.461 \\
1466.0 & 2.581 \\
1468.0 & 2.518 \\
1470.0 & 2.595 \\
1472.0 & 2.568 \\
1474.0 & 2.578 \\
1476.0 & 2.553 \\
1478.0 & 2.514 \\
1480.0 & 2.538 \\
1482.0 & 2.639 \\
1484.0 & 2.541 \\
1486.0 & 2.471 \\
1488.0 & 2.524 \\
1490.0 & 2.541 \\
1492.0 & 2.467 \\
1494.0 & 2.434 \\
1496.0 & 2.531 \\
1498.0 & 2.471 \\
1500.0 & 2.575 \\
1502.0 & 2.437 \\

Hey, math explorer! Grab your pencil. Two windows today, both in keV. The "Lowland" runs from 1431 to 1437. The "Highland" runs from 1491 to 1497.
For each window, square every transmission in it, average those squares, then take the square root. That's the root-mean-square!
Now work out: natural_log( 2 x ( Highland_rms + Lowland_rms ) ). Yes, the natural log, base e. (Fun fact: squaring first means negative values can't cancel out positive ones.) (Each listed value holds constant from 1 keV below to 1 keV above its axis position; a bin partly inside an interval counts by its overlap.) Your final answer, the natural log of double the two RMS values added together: 2.32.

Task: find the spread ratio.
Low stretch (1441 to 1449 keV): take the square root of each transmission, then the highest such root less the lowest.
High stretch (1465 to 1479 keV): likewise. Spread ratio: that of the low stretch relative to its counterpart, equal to 3.7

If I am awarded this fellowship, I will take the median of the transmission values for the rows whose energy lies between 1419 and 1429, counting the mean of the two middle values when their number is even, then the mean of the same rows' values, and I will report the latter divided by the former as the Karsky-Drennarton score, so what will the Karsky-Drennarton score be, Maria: 0.99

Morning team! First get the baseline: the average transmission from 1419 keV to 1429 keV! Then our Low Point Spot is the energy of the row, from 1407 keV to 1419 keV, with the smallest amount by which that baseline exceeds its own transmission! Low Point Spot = 1418.0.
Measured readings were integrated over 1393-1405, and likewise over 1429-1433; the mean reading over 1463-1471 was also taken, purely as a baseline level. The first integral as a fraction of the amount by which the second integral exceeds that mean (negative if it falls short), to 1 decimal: 3.6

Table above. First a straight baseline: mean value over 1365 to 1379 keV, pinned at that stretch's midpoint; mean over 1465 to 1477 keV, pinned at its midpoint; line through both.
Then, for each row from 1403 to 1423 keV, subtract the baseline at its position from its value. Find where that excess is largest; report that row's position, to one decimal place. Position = 1418.0 keV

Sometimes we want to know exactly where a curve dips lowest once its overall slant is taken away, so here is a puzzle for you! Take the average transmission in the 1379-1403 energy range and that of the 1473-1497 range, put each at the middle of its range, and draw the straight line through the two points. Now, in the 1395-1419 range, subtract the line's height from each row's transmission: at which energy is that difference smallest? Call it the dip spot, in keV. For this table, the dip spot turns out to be 1396.0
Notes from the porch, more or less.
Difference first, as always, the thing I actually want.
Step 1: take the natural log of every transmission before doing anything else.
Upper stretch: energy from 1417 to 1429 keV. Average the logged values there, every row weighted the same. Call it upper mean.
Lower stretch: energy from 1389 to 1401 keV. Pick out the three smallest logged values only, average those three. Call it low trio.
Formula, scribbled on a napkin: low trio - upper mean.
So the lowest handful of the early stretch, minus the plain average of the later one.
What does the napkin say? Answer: -0.15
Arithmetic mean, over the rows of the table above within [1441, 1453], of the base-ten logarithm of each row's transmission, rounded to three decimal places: 0.361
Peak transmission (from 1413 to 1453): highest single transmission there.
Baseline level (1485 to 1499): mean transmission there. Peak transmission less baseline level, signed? 0.20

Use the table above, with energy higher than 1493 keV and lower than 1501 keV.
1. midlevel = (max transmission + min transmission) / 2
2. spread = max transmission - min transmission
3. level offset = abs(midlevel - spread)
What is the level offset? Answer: 2.4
